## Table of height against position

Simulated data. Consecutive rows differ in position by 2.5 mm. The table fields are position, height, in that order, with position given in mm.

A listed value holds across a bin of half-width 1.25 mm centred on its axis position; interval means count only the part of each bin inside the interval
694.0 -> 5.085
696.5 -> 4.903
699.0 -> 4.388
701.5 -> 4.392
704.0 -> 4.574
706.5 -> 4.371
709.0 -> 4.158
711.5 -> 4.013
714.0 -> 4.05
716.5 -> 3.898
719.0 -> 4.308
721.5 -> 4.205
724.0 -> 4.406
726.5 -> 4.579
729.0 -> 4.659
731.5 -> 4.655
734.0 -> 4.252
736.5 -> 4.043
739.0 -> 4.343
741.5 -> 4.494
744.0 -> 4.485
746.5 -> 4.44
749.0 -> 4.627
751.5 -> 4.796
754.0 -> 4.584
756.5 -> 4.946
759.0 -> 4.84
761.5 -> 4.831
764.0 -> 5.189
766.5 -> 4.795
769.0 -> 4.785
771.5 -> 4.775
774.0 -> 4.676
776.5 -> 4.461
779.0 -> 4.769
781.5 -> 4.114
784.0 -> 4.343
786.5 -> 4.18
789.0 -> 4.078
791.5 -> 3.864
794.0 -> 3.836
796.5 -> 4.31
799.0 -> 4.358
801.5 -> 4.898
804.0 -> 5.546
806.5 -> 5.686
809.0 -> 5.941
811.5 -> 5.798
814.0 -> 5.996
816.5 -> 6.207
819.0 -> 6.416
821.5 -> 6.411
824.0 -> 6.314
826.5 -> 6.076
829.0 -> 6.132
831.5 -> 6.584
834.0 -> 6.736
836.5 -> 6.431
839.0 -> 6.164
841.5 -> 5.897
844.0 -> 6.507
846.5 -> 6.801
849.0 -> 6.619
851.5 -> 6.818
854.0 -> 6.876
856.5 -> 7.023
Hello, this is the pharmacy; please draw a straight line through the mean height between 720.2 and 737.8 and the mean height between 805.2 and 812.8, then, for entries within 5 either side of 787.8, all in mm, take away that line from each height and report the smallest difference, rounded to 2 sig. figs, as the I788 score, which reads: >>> -1.6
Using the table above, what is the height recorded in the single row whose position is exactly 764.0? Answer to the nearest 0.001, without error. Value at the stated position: 5.189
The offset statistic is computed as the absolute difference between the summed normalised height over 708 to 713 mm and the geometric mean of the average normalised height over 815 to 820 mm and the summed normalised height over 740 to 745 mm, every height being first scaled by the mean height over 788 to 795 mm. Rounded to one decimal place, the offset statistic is 0.2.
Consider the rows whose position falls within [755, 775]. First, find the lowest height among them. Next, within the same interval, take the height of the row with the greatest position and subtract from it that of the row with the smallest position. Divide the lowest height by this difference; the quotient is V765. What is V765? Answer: -17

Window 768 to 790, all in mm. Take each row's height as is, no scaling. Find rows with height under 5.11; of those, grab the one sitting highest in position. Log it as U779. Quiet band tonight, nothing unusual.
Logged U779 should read 789.0 mm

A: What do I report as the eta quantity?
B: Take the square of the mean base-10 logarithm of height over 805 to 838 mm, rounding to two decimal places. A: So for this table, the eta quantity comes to 0.63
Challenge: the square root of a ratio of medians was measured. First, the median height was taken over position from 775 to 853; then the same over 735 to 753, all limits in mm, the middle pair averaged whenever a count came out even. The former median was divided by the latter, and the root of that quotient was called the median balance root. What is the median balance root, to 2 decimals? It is 1.15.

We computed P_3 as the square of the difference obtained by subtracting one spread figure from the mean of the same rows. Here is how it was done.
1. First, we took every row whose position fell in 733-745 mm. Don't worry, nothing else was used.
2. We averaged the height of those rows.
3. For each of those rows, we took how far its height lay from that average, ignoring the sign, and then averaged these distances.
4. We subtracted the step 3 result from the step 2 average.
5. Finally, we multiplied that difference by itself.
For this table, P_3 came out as 17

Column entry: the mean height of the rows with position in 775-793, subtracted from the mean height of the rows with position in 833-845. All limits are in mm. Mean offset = 2.1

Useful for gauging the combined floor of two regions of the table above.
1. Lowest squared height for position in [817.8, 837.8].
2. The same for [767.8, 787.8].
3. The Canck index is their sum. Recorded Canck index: 54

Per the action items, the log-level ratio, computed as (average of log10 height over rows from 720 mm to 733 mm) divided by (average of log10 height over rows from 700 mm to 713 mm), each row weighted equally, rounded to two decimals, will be 1.03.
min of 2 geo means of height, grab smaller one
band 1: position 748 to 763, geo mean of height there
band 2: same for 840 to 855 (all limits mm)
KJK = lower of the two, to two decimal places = 4.77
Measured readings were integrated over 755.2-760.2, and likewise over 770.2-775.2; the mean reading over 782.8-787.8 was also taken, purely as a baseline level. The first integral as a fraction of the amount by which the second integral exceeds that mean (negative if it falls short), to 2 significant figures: 1.3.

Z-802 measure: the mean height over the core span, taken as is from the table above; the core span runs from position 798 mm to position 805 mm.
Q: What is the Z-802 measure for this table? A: 4.9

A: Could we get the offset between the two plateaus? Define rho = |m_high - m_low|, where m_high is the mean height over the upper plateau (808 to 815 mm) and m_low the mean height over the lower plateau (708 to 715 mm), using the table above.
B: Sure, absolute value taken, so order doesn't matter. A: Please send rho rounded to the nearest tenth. 1.8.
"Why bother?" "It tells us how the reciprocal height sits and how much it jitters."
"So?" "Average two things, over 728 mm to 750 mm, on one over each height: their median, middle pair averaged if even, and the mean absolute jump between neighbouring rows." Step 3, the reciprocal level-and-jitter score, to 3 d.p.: 0.116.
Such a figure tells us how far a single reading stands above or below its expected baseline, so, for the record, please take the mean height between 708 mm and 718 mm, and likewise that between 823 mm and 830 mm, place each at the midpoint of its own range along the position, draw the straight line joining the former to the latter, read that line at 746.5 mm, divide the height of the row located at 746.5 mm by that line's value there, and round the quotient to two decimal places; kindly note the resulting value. 0.95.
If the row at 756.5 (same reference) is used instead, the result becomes 1.02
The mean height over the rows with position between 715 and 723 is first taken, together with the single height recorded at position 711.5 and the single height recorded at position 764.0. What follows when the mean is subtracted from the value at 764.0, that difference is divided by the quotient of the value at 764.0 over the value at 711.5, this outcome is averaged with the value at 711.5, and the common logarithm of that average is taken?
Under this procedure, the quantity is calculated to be 0.38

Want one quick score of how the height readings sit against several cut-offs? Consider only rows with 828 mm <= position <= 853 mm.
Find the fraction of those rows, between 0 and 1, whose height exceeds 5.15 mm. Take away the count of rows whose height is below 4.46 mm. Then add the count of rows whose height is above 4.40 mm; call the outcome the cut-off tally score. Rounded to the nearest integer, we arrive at 11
